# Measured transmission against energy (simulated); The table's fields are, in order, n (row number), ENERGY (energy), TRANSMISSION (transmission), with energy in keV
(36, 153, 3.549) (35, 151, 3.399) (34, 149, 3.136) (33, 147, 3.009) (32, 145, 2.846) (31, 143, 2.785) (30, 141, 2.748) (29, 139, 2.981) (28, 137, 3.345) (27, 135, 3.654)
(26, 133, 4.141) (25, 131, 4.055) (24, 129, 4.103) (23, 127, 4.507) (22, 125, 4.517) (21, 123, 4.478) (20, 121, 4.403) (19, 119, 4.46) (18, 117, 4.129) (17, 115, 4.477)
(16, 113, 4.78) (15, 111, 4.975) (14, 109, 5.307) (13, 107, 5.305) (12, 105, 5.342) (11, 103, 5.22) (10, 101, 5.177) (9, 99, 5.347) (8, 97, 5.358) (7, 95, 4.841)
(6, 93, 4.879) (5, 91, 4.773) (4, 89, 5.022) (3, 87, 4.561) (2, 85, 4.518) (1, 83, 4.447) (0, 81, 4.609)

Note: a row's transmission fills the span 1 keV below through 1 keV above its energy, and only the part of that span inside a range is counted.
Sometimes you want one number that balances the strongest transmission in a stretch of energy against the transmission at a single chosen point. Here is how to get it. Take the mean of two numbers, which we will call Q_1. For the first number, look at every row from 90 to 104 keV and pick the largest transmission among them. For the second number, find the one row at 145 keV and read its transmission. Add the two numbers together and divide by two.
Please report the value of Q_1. 4.1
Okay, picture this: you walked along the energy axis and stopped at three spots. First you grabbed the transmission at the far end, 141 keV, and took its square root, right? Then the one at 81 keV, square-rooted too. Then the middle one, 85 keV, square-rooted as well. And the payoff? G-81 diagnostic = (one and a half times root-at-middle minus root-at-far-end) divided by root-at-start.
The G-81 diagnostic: 0.71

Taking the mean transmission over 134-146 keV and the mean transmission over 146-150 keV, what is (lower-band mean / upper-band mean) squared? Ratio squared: 0.99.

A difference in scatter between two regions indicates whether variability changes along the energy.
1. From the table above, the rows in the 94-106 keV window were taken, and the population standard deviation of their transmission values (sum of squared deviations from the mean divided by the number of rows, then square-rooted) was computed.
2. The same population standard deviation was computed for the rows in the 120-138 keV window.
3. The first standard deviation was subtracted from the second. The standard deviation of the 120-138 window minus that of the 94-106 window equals 0.20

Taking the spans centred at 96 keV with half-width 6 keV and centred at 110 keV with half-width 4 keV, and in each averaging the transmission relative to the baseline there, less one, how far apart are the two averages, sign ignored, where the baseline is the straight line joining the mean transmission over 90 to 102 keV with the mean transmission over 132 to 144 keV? 0.137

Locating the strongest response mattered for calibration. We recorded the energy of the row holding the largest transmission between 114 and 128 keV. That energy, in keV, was 125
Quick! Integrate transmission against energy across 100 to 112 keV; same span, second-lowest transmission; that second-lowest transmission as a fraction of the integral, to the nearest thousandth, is 0.083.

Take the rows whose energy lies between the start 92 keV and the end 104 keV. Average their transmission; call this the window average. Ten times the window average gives 51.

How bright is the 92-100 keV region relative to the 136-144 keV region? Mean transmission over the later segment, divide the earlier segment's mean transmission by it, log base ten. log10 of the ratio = 0.24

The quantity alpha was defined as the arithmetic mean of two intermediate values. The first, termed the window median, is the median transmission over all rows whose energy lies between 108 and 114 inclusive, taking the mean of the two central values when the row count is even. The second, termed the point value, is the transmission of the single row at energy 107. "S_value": 5.1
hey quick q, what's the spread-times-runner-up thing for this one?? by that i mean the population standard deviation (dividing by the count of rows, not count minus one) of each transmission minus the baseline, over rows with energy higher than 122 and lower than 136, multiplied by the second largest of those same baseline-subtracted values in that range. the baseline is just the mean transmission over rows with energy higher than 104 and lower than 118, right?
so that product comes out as -0.12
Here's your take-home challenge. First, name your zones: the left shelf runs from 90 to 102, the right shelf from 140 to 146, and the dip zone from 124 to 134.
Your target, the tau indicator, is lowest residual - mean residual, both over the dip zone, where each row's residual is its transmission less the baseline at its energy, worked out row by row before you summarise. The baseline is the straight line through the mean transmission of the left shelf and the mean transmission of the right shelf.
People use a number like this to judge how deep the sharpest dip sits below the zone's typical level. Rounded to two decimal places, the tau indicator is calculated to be -0.16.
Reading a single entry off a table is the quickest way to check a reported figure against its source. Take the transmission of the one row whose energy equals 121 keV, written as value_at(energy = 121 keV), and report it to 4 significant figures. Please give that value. 4.403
